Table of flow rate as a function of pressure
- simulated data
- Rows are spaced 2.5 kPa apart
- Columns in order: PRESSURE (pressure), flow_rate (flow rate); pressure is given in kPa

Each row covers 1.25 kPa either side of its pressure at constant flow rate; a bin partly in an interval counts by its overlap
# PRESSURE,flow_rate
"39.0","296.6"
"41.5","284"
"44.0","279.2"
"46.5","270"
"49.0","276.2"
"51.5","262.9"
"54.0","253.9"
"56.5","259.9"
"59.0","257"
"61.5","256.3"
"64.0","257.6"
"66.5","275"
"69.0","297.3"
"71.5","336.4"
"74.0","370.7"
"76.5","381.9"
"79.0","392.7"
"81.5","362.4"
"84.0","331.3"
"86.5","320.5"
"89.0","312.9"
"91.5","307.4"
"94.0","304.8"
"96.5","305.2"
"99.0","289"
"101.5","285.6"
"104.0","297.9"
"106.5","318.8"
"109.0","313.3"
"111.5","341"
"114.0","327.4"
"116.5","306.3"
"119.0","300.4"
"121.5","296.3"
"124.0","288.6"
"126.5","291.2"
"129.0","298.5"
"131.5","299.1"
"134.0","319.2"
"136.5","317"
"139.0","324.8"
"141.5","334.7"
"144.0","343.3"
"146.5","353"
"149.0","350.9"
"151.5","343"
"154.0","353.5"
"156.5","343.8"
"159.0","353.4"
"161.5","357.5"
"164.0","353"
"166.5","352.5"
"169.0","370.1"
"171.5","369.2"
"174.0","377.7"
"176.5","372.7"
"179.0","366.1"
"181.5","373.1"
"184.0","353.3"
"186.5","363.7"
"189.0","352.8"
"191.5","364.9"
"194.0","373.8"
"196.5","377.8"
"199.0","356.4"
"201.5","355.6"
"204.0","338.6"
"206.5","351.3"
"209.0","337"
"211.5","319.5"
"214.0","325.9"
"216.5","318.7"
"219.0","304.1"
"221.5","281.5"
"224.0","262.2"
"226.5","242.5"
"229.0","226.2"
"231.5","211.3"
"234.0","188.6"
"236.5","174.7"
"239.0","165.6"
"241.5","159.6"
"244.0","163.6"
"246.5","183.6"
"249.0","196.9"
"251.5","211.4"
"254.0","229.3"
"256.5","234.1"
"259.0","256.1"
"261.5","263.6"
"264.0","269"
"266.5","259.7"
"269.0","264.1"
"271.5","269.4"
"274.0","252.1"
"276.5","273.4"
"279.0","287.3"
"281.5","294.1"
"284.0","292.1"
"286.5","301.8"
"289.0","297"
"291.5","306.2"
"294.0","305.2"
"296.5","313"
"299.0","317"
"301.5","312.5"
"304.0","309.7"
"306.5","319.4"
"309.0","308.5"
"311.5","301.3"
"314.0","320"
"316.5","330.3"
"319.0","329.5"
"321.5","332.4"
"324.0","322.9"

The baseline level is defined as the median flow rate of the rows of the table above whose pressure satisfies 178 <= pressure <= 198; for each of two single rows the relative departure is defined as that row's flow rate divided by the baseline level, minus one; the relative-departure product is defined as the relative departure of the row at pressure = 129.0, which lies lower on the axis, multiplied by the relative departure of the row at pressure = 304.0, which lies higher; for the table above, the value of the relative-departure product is 0.028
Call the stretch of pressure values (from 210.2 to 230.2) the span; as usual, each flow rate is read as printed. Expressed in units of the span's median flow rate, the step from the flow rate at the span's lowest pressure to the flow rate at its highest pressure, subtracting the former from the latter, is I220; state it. -0.3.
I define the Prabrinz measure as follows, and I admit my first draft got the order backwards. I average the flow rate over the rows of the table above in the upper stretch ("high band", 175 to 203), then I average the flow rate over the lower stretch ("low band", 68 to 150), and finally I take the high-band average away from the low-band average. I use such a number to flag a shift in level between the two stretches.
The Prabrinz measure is -43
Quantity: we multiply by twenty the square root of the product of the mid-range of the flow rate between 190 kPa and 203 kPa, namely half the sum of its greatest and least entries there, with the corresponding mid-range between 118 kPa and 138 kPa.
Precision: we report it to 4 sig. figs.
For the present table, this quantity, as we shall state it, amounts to 6677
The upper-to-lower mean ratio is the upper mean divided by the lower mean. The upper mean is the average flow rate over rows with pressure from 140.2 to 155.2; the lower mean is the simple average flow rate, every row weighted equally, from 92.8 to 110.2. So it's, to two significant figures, 1.1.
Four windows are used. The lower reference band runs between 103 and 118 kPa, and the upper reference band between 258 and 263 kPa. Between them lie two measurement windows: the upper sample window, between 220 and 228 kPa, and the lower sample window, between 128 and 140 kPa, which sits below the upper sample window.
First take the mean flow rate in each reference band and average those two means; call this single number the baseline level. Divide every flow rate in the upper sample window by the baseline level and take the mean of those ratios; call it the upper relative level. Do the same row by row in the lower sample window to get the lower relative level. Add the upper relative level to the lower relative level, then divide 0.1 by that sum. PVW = 0.0503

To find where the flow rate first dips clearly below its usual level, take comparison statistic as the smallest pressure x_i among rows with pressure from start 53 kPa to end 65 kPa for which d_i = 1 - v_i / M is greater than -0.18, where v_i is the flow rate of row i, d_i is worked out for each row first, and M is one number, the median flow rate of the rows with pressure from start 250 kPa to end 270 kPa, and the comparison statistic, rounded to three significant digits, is 54.0 kPa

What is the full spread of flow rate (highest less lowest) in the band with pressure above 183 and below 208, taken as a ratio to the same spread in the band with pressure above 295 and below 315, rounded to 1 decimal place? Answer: 2.1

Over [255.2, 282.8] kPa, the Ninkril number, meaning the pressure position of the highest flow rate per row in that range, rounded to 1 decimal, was 281.5 kPa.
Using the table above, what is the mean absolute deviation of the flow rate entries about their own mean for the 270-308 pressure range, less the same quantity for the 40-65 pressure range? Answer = 6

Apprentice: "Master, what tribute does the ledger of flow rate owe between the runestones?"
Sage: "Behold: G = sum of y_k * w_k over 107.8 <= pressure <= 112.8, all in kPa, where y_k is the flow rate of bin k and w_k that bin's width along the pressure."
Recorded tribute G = 1636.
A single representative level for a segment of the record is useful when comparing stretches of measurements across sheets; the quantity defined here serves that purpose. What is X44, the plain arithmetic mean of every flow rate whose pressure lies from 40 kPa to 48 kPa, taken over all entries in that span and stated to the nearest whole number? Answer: 278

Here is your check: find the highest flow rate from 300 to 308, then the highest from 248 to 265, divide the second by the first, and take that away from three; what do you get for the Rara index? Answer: 2.16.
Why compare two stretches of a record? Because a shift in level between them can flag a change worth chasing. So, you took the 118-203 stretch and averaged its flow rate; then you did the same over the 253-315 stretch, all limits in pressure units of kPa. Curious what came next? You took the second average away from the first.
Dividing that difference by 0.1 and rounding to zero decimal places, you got 579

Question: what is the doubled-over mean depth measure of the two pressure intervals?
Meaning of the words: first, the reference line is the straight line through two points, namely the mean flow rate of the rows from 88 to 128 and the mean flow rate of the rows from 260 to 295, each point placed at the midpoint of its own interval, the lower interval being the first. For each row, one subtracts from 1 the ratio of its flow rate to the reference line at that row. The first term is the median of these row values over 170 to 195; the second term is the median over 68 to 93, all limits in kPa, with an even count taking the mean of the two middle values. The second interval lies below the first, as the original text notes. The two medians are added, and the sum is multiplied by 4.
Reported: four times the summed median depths -1.3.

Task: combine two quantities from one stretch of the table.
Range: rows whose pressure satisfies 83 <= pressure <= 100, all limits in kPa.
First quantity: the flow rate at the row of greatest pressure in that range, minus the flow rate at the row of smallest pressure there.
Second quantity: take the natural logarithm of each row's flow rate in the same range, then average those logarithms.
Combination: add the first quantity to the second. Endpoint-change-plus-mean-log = -37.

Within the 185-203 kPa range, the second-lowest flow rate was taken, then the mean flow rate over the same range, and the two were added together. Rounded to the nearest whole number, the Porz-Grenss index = 719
